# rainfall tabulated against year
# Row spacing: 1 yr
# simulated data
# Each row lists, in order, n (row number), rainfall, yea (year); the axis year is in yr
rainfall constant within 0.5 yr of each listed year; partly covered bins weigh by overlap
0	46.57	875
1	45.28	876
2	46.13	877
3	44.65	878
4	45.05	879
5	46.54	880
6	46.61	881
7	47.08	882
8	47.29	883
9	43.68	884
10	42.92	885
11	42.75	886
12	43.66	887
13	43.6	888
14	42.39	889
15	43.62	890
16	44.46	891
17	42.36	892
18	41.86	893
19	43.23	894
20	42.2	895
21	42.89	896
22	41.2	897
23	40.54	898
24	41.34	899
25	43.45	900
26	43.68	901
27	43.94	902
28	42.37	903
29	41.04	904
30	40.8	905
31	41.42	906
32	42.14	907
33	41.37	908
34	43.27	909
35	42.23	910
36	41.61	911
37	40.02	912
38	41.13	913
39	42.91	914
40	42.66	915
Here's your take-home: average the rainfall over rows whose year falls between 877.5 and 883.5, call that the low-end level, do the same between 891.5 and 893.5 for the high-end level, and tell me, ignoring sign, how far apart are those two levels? 4.1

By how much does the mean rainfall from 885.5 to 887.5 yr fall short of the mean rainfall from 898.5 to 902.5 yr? -0.1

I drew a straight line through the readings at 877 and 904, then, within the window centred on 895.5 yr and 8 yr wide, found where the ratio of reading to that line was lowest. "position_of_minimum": 898 yr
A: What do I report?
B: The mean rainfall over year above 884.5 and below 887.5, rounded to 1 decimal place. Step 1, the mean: 43.1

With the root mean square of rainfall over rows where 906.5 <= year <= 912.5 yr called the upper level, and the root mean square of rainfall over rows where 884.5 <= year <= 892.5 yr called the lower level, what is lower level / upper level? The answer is 1.03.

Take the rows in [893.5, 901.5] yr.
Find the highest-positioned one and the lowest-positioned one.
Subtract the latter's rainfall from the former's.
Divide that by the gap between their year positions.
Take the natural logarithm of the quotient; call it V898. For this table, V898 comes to -2.74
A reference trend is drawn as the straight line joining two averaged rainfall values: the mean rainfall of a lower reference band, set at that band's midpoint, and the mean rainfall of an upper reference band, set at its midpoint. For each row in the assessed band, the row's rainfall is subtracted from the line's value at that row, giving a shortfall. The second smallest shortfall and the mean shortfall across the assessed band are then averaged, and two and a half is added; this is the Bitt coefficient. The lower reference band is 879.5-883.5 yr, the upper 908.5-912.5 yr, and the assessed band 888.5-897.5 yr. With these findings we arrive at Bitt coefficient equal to 4.3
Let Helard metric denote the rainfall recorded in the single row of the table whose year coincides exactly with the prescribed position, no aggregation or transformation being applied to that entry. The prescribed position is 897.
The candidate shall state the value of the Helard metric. 41.2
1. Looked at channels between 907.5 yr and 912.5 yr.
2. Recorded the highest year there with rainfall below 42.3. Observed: 912 yr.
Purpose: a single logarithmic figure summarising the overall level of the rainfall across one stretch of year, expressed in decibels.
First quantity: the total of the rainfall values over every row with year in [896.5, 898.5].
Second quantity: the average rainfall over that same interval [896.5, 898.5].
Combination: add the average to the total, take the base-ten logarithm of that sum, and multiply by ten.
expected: 20.89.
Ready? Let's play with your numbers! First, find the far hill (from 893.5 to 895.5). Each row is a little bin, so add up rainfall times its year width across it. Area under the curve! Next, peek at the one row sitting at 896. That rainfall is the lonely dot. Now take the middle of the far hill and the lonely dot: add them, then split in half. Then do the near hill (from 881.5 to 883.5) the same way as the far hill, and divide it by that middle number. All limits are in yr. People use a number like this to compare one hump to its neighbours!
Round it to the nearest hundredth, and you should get 1.47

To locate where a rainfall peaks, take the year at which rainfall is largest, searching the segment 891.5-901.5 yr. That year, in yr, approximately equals 901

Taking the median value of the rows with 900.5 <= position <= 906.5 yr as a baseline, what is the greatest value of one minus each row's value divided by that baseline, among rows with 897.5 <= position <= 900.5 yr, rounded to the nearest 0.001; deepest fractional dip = 0.032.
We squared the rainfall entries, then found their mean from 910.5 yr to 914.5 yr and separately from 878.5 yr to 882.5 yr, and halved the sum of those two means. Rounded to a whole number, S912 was 1931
